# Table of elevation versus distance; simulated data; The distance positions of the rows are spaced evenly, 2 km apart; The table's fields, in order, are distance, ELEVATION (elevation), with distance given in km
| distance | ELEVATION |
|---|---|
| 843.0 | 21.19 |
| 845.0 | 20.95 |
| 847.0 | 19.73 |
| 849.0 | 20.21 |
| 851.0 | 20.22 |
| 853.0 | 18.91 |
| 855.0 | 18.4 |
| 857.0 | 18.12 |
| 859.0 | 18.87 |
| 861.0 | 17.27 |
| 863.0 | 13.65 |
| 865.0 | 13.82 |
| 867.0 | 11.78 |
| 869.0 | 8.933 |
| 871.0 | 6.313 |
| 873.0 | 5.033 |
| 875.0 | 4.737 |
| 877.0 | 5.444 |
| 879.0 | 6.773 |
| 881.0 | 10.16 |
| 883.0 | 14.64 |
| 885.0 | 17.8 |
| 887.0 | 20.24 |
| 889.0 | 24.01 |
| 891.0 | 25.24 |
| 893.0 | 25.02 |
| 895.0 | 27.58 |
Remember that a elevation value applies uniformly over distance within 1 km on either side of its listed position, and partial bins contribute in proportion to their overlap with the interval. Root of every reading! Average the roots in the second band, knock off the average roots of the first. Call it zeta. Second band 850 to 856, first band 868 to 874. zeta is 1.8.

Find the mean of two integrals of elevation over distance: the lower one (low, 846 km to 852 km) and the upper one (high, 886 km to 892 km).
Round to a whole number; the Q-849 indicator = 130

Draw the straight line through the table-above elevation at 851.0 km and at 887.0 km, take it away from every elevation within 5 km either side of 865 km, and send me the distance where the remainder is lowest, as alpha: 869.0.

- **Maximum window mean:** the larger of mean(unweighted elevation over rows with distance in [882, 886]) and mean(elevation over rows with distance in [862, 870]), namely 16.2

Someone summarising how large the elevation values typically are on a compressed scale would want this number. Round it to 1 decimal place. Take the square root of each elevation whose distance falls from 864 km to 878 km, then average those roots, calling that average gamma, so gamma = 2.8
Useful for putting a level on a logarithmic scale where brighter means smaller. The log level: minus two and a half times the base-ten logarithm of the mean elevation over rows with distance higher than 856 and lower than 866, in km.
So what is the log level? -3.0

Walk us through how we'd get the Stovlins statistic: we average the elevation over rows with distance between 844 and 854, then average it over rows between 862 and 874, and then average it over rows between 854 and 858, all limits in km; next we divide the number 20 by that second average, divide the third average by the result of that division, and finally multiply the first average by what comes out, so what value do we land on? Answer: 181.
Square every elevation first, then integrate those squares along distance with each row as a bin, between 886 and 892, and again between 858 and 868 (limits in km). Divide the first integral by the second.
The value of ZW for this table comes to 1.4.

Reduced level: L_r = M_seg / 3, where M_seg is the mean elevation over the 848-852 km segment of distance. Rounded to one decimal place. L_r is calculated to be 6.7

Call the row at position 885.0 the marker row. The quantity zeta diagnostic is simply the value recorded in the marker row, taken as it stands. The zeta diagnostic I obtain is 17.8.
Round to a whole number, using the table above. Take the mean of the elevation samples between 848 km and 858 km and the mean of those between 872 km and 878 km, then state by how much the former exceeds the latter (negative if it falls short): 14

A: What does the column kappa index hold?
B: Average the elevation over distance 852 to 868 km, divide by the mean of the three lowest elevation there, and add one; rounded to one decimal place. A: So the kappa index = 2.2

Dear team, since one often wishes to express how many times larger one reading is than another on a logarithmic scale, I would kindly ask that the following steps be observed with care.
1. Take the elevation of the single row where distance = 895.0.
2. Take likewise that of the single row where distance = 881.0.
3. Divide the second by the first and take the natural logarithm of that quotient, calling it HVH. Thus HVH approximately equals -1.0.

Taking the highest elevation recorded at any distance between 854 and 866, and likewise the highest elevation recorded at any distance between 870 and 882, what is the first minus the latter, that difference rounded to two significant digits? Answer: 8.7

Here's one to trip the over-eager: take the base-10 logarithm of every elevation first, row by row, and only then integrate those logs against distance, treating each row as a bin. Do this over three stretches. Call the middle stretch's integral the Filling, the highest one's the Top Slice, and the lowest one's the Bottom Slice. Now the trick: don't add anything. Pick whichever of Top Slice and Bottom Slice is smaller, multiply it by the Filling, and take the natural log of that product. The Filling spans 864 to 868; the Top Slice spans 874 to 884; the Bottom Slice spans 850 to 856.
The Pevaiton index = 3.53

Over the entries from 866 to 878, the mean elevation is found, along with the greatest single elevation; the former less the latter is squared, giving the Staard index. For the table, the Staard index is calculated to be 22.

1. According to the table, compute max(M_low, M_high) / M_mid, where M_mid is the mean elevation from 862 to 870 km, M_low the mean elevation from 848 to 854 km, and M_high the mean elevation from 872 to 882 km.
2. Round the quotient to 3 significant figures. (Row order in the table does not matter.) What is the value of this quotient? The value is 1.64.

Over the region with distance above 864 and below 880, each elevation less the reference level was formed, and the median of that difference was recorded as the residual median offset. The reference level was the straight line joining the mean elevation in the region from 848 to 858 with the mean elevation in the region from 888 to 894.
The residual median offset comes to -15.9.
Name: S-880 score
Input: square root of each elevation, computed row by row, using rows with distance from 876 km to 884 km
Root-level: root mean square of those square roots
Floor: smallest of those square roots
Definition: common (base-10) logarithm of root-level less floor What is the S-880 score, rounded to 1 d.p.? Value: -0.1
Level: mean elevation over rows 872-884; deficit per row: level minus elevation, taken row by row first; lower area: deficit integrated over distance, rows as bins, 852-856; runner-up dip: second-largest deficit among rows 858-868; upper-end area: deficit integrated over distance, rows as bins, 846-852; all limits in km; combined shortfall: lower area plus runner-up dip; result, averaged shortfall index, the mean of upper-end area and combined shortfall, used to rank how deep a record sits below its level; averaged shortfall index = -61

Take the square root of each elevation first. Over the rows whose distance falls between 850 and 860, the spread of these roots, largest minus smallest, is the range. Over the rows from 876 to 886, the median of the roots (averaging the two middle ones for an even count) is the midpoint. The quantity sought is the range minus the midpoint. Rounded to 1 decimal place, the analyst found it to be -2.9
